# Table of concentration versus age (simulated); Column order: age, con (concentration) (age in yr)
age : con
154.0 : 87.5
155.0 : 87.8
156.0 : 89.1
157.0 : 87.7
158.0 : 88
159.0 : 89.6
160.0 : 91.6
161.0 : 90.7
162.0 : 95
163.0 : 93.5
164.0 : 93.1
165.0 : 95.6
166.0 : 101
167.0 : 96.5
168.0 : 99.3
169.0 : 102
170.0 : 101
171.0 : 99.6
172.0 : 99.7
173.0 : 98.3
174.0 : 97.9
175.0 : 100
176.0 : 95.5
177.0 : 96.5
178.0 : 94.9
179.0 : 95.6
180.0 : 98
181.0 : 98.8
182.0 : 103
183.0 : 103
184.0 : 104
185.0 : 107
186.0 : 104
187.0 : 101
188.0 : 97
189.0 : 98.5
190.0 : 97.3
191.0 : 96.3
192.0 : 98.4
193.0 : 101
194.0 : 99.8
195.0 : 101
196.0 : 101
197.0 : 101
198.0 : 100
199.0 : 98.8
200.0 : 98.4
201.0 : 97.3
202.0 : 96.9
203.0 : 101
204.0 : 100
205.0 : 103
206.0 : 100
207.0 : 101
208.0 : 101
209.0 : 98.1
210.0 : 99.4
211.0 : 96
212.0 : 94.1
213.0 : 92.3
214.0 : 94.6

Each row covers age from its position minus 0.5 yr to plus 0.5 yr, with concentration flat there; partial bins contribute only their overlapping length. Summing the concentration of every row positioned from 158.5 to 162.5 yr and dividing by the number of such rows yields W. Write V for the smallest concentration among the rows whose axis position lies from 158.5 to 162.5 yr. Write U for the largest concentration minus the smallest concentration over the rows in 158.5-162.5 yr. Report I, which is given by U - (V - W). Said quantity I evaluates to 7.5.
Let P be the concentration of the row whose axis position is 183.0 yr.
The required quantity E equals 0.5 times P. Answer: 51.5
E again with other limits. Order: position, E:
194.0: 49.9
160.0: 45.8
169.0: 51.0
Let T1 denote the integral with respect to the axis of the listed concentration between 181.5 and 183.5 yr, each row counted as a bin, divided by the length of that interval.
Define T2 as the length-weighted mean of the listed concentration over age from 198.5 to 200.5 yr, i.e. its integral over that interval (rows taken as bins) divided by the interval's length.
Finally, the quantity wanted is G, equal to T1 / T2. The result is 1.04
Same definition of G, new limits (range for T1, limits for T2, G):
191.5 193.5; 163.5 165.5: 1.06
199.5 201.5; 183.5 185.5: 0.93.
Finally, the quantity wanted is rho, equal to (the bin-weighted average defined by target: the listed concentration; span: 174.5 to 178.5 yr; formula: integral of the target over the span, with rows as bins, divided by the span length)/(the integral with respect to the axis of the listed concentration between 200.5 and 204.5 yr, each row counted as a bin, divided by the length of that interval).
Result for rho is 0.98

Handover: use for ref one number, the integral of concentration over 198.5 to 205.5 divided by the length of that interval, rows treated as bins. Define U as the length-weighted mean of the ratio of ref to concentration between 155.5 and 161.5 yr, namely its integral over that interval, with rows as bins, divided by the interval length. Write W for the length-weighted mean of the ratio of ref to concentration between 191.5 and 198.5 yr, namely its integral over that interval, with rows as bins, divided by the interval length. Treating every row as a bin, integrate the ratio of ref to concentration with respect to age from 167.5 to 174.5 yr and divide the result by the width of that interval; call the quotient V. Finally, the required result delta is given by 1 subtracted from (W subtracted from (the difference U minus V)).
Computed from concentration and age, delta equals -1.88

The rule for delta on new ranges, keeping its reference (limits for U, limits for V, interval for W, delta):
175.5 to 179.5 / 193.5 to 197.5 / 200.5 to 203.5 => -1.96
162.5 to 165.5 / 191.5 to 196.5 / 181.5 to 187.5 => -1.89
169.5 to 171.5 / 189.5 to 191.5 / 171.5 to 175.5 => -2.04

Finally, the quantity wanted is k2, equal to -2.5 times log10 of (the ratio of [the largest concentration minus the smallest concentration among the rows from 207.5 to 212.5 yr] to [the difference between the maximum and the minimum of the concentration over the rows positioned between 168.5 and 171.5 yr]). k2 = -1.15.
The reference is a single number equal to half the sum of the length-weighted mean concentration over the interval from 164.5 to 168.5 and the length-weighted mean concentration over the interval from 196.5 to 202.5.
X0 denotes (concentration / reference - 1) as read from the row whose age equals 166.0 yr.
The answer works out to 0.026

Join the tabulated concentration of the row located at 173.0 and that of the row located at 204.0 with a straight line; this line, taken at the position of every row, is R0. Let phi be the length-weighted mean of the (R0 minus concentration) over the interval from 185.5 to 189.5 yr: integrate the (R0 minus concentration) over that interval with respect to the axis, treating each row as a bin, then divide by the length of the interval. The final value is -1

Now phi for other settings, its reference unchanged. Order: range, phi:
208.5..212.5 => 3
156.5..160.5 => 8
